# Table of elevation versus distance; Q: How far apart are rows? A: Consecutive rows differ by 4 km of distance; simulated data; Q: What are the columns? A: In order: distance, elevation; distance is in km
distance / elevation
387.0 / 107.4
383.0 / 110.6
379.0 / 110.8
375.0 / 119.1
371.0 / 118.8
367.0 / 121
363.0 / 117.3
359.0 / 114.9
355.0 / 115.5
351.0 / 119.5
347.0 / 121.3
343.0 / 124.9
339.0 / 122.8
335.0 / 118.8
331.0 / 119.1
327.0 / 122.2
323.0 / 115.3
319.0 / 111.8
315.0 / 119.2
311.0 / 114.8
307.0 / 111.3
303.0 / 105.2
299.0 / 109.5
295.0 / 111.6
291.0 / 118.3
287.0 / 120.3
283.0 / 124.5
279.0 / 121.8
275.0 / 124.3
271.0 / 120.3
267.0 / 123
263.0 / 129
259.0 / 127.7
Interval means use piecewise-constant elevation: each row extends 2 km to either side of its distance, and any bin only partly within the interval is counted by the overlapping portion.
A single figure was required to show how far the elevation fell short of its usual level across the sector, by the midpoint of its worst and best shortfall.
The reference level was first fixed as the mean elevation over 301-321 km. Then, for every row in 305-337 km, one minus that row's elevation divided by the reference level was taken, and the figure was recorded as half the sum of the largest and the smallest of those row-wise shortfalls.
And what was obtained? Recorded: -0.038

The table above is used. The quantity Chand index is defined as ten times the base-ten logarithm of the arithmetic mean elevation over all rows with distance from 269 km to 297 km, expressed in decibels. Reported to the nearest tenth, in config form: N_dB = 20.8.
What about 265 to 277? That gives 20.9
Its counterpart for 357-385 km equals 20.6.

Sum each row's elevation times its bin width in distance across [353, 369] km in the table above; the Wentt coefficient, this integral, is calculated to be 1875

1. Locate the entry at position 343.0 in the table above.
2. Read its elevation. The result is 124.9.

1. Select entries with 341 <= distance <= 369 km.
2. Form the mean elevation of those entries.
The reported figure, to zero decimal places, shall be 119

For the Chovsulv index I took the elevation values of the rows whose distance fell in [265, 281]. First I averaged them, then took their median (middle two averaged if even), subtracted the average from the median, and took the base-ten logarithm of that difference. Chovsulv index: -1.3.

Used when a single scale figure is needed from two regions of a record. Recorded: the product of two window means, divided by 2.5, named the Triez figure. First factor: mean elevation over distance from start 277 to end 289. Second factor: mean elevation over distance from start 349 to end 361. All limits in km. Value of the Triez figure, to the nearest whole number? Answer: 5701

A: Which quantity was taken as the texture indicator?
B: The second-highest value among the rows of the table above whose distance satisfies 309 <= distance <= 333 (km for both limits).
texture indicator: 119.2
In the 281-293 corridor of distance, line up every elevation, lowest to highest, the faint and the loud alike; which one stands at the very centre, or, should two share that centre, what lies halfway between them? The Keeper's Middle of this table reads 120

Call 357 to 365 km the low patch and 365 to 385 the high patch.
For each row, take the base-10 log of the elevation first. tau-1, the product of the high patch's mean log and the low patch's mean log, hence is 4.26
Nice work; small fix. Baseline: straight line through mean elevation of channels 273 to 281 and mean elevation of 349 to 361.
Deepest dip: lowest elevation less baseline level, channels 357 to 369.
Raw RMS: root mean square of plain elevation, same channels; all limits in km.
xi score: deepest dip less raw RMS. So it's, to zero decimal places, -119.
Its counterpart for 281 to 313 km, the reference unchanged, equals -130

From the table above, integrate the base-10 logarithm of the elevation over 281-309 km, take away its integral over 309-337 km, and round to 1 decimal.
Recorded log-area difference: -0.3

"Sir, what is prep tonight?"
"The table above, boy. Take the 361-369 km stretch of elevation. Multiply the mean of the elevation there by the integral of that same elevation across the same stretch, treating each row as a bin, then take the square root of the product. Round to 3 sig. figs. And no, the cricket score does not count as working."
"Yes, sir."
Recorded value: 337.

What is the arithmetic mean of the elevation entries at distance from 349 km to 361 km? 117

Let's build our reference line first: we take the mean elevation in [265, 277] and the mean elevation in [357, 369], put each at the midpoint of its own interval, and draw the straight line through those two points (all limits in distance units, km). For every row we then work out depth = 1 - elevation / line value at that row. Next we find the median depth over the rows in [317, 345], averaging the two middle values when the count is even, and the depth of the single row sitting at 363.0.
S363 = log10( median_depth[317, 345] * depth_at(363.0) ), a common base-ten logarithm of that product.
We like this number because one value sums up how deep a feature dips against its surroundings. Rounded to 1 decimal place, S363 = -5.0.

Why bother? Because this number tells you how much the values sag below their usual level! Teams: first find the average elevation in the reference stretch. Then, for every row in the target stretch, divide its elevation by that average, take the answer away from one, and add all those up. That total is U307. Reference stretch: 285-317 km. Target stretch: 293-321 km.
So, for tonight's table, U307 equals 0.11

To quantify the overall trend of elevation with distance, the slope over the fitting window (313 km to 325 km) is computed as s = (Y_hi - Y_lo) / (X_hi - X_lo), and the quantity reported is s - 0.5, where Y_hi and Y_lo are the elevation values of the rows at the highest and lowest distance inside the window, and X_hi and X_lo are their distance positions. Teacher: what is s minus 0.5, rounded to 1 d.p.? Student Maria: -1.0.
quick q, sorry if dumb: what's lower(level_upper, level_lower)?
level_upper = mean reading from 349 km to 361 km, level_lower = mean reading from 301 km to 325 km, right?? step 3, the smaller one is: 113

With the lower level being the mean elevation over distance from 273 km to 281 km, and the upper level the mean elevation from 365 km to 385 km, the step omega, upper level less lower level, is -7.0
